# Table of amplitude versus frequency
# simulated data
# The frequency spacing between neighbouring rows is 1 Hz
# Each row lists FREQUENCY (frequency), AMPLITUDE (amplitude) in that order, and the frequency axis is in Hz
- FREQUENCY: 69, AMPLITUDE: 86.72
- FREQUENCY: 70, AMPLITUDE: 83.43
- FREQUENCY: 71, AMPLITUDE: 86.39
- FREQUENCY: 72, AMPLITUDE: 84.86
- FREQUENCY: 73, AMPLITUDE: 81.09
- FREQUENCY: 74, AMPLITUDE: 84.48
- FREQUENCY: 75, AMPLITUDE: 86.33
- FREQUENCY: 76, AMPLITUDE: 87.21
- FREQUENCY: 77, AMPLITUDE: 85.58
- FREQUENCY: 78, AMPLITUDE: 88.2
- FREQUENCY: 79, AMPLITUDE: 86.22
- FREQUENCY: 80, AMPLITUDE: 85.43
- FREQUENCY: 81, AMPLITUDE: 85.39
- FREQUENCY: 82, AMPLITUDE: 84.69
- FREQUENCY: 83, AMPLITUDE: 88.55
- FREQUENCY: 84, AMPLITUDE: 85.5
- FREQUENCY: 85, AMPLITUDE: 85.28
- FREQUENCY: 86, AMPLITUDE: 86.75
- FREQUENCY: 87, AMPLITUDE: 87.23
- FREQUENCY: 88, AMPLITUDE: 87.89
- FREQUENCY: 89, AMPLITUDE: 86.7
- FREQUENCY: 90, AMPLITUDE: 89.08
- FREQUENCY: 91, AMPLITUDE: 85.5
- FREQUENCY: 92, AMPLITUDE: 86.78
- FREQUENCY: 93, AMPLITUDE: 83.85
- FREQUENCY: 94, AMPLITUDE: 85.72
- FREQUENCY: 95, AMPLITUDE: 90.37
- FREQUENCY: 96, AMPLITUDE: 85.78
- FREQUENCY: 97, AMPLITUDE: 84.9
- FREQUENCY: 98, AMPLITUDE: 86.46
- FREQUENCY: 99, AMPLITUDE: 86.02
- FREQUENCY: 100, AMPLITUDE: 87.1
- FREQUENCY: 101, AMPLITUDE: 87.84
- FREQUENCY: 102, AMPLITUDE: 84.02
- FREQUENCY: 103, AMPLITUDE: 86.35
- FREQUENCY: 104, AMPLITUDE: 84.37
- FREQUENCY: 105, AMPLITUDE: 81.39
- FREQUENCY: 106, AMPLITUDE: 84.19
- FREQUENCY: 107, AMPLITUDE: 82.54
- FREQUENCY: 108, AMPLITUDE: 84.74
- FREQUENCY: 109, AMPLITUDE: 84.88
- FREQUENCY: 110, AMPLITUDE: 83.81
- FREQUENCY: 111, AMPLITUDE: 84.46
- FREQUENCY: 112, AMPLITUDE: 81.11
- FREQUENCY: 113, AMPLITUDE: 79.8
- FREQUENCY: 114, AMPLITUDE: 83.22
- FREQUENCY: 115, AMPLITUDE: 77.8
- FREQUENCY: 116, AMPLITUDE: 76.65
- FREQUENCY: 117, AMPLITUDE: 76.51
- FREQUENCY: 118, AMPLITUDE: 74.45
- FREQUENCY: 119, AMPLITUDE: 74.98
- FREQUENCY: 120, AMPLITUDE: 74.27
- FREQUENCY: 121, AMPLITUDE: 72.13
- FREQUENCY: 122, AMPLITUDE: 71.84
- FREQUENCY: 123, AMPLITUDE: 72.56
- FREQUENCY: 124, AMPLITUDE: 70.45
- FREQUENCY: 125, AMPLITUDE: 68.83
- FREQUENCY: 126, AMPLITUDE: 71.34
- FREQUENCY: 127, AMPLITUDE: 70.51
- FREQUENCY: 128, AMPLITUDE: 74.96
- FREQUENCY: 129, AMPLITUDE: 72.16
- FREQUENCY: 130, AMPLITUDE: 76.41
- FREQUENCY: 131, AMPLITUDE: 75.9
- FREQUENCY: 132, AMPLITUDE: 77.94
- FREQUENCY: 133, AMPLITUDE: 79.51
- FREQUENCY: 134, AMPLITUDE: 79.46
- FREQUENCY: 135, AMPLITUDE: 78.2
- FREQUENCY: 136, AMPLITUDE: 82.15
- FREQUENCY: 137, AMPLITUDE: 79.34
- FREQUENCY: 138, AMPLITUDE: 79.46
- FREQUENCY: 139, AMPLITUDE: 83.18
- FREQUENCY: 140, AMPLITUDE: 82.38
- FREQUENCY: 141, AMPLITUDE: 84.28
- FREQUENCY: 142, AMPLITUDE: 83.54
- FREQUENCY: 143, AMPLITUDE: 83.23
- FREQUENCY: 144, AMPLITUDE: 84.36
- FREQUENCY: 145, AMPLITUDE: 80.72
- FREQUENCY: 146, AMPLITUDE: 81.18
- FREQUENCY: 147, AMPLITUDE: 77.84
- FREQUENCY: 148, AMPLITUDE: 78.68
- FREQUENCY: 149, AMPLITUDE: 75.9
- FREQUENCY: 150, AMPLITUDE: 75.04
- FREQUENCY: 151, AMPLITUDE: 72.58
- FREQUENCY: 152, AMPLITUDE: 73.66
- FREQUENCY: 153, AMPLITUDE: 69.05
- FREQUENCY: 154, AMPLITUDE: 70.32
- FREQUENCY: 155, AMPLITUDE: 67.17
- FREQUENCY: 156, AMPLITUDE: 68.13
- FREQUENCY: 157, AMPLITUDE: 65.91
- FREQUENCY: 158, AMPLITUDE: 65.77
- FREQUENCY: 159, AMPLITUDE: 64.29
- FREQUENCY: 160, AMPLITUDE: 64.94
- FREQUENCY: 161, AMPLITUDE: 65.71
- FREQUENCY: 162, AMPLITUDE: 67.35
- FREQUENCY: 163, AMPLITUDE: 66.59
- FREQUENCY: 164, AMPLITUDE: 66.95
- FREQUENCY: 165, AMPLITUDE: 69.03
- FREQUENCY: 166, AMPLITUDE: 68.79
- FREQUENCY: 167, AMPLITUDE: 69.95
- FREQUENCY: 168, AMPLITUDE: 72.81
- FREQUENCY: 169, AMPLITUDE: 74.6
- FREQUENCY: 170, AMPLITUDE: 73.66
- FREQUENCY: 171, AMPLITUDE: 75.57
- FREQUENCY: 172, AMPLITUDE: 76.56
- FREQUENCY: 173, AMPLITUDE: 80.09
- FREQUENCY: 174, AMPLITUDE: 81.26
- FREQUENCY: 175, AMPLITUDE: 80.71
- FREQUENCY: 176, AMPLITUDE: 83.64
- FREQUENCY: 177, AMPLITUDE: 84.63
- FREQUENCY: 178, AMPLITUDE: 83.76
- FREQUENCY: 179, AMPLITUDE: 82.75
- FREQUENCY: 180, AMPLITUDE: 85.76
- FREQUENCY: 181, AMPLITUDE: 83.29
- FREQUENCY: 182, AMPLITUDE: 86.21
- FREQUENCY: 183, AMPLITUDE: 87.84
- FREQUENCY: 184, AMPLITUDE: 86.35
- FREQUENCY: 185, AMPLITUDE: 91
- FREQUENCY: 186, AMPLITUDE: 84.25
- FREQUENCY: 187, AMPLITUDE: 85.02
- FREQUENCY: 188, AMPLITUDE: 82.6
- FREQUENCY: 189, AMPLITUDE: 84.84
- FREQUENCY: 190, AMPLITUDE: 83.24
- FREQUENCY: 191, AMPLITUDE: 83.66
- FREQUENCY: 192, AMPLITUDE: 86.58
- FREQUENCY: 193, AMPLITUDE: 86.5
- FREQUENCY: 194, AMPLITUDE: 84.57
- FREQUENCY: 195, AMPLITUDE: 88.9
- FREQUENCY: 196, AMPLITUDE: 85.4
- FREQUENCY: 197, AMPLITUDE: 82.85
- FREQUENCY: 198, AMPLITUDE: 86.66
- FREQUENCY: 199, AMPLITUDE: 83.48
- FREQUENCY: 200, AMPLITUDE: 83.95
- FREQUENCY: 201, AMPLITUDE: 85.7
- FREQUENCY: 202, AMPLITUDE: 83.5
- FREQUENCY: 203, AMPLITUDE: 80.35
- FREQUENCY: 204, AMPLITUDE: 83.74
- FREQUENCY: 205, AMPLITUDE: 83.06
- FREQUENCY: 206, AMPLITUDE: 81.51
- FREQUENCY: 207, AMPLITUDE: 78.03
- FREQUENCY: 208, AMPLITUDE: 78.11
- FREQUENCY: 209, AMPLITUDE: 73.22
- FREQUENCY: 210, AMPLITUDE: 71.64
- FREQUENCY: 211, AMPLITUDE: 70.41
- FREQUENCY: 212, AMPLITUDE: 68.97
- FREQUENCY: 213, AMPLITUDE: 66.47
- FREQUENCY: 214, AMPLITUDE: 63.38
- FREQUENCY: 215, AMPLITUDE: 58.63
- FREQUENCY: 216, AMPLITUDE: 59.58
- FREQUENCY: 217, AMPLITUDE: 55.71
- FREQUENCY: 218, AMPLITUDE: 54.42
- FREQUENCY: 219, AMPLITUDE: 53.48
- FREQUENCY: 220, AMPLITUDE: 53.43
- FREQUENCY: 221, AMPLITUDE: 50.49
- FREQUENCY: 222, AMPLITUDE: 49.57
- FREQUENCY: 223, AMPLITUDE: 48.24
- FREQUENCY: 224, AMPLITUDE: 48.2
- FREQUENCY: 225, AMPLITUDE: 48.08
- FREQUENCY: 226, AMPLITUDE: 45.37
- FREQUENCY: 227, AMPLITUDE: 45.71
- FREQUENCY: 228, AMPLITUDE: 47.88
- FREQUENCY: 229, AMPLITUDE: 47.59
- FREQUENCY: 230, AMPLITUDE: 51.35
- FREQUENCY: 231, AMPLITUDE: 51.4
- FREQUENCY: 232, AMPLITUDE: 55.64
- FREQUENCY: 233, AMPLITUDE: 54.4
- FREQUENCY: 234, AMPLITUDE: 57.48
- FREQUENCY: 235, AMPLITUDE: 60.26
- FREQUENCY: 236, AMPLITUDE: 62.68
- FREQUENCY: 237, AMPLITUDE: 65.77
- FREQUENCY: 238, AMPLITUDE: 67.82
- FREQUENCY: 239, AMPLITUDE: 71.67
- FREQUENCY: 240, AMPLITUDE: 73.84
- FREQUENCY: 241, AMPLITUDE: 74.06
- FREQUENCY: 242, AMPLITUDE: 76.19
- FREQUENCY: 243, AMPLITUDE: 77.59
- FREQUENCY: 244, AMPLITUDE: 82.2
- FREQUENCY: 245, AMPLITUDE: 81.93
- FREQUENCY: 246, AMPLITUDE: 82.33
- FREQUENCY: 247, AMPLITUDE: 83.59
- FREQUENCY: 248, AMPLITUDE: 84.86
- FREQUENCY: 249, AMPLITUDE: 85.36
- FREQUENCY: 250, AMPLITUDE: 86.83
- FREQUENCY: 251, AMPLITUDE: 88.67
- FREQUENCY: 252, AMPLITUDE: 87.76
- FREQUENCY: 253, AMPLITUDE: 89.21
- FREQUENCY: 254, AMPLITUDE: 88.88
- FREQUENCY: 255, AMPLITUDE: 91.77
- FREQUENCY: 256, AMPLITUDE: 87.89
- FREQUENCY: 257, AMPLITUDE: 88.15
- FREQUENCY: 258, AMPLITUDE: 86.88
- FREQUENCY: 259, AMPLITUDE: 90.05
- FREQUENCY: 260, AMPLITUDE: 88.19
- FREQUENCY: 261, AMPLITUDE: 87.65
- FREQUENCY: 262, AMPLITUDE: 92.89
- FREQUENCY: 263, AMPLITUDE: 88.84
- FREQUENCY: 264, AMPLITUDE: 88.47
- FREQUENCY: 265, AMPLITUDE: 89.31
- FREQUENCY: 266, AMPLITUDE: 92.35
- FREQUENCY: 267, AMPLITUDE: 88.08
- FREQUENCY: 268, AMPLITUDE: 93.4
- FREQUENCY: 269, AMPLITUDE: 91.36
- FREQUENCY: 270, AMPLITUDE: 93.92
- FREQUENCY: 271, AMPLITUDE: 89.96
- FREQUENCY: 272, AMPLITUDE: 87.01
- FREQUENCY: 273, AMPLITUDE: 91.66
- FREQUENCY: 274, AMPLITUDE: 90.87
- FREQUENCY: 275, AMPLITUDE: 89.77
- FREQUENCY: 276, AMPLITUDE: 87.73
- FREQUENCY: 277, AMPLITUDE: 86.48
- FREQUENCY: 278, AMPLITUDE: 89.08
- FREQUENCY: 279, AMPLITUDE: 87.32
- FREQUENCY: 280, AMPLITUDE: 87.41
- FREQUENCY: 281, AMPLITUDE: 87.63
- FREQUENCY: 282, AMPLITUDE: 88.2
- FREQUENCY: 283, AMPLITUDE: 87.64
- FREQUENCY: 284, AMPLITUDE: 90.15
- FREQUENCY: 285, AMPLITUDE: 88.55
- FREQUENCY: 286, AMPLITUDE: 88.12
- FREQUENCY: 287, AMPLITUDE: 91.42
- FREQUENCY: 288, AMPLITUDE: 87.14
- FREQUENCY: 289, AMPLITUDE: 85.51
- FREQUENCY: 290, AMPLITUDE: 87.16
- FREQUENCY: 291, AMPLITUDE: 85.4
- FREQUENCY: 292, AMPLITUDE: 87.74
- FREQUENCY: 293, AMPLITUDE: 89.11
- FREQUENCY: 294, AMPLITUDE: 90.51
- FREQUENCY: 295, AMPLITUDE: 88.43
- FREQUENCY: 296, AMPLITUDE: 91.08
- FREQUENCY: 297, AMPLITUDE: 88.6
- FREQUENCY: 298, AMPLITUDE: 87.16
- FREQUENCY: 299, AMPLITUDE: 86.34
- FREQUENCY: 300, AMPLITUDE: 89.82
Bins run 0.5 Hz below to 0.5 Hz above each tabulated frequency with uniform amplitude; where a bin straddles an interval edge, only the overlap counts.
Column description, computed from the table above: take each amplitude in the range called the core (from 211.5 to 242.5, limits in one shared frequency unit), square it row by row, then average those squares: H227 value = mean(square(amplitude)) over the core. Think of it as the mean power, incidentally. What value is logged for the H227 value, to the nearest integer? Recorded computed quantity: 3408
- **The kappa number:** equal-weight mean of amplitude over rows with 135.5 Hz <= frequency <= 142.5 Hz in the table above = 82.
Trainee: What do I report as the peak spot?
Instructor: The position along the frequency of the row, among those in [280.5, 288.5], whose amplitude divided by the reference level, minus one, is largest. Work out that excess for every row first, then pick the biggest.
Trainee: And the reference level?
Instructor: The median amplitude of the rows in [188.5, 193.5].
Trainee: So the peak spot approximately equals 287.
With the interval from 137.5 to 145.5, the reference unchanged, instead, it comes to 144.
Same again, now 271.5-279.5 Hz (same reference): 273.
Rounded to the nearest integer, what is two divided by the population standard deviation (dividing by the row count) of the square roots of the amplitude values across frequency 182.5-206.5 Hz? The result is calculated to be 16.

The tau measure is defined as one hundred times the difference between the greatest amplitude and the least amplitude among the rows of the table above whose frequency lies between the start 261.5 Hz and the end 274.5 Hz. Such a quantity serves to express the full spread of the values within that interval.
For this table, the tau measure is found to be 691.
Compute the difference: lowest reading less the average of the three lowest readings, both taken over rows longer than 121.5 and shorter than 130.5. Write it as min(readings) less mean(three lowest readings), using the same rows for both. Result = -1.10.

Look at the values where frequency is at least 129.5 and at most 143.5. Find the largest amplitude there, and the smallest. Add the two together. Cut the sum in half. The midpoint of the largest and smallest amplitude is 80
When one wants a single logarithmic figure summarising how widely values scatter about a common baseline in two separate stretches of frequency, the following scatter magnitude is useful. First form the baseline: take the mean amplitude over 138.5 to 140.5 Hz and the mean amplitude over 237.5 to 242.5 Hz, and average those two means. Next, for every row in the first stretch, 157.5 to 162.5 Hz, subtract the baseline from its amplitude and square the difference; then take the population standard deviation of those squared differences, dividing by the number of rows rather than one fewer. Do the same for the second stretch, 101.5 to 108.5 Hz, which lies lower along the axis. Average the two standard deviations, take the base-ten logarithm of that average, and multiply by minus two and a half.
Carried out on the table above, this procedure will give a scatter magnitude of -3.3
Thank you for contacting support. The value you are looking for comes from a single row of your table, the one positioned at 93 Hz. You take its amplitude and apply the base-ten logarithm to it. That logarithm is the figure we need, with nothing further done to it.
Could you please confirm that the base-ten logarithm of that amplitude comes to 1.92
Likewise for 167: 1.84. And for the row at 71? 1.94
